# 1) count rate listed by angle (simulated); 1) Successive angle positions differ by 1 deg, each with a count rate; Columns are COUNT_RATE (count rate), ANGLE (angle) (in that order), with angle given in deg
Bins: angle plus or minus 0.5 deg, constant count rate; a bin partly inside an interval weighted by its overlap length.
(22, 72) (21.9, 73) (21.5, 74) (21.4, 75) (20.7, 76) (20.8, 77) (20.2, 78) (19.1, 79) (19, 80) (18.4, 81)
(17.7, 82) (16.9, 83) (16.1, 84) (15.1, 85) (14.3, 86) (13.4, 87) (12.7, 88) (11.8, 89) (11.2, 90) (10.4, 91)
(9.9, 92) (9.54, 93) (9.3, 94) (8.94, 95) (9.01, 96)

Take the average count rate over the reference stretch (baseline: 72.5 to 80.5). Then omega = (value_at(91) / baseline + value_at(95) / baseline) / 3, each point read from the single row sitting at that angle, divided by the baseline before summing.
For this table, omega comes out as 0.31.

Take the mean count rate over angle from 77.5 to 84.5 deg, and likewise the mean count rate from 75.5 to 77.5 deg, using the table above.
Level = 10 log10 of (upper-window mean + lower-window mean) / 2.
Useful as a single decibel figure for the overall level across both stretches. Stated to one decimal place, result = 12.9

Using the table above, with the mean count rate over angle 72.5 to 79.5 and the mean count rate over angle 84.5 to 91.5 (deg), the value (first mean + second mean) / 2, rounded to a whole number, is 17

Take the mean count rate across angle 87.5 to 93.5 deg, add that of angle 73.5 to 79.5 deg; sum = 31.5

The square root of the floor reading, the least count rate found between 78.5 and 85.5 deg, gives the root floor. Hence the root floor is 3.9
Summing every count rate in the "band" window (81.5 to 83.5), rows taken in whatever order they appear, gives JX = 35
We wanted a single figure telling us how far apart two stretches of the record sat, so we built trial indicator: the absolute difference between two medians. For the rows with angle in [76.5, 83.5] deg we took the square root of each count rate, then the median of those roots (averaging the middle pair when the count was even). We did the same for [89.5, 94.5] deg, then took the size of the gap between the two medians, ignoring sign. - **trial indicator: 1.21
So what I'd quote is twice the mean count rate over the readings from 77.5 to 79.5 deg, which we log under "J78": 39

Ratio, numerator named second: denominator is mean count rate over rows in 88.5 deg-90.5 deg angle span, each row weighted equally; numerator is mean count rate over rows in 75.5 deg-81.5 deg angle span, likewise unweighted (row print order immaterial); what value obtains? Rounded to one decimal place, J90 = 1.7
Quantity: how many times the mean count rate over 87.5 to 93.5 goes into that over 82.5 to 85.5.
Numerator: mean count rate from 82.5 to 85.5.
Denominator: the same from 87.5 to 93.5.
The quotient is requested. 1.5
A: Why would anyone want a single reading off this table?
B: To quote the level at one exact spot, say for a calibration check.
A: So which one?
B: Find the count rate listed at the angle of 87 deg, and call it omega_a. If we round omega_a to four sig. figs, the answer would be 13.40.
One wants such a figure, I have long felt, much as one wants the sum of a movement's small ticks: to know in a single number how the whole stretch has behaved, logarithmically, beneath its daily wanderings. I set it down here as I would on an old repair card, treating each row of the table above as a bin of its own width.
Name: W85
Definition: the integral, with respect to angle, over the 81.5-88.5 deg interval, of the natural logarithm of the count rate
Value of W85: 19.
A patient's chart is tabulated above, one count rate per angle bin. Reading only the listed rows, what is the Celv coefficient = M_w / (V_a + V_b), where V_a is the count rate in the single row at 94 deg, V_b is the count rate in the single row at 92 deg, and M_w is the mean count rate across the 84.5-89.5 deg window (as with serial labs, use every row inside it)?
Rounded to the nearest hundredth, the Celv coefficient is 0.70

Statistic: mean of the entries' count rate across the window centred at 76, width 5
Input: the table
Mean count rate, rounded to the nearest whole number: 21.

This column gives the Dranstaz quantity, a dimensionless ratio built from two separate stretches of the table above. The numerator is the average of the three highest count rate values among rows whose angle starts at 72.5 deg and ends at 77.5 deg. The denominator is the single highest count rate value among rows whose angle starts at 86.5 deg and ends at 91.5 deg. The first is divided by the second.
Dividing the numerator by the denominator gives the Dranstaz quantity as 1.61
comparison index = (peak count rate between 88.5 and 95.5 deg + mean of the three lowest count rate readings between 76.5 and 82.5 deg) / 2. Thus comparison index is 15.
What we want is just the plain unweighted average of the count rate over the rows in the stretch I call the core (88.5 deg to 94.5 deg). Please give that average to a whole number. 10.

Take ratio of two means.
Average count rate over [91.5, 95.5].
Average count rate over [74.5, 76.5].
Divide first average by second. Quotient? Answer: 0.45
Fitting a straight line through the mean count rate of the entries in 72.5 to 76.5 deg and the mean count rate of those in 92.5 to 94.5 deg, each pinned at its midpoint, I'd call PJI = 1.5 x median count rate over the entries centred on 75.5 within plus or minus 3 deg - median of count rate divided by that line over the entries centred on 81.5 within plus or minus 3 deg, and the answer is 30.6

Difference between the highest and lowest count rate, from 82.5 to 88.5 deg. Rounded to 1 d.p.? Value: 4.2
